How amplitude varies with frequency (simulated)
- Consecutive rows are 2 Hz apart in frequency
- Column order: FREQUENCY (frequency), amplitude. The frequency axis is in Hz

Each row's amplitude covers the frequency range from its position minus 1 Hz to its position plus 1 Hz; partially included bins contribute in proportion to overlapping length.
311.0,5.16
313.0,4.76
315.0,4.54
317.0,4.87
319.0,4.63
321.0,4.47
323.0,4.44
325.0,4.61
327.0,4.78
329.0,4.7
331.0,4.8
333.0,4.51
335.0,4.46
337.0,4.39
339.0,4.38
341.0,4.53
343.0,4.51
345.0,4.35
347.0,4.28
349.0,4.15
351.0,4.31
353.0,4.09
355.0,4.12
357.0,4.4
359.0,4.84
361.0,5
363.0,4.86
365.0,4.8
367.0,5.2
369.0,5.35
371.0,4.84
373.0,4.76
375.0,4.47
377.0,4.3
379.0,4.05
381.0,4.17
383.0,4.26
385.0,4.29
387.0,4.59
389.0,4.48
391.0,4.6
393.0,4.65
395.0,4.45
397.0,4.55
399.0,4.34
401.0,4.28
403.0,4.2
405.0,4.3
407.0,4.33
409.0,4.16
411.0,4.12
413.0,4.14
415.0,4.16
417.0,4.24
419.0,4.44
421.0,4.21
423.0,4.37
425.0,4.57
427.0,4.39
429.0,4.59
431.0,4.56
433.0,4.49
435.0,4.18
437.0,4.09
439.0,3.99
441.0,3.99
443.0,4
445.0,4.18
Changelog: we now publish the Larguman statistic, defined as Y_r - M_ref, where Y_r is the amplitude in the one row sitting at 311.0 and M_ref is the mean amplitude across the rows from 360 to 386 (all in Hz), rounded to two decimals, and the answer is 0.52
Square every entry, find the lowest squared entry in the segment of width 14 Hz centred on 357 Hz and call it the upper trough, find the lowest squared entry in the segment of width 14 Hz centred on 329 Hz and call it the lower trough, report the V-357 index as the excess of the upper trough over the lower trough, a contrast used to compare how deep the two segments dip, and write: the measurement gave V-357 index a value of -3.0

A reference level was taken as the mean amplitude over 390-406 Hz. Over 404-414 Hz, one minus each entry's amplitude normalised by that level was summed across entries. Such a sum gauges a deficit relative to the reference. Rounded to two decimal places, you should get 0.24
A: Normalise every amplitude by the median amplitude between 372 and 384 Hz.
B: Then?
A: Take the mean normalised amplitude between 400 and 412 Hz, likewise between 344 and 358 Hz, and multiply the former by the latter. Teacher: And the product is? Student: 0.98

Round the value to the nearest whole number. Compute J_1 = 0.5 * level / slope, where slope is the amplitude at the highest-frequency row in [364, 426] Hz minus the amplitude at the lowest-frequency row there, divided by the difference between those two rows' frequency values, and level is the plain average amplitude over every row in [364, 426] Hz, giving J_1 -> -579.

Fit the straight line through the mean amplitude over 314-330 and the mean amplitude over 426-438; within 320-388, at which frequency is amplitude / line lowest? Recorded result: 353.0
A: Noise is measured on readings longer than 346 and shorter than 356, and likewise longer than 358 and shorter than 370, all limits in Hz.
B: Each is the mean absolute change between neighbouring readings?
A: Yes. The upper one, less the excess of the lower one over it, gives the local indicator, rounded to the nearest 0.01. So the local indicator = 0.23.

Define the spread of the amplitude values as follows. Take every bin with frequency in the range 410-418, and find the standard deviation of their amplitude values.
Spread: 0.05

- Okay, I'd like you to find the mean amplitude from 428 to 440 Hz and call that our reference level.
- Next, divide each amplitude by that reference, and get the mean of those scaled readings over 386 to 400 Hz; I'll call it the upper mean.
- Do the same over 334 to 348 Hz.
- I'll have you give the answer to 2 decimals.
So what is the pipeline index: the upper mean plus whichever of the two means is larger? 2.10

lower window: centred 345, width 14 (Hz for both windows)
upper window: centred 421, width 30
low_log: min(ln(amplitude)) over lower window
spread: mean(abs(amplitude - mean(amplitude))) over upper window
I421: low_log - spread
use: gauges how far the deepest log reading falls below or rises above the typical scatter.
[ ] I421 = 1.28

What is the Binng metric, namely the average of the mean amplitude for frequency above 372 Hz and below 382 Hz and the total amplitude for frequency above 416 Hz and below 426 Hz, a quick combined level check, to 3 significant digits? 13.1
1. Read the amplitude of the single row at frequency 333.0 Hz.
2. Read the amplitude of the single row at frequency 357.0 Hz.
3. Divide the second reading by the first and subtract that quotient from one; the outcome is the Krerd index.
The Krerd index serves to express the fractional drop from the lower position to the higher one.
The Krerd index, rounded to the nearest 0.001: 0.024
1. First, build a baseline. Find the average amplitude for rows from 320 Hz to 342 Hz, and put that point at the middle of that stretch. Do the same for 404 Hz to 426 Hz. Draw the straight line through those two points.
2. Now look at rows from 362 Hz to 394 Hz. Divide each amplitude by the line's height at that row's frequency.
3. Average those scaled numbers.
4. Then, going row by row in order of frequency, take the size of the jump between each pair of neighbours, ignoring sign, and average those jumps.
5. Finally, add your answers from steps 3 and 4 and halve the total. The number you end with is 0.544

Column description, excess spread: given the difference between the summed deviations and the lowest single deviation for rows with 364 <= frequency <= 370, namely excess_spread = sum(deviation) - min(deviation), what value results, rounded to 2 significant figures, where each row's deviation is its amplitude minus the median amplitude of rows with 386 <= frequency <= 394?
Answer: 1.4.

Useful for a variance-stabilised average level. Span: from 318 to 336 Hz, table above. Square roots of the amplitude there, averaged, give 2.14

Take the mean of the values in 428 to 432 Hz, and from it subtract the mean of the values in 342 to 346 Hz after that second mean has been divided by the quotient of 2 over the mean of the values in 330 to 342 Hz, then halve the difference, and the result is -2.7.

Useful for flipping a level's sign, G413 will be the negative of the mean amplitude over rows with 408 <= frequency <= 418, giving -4.2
